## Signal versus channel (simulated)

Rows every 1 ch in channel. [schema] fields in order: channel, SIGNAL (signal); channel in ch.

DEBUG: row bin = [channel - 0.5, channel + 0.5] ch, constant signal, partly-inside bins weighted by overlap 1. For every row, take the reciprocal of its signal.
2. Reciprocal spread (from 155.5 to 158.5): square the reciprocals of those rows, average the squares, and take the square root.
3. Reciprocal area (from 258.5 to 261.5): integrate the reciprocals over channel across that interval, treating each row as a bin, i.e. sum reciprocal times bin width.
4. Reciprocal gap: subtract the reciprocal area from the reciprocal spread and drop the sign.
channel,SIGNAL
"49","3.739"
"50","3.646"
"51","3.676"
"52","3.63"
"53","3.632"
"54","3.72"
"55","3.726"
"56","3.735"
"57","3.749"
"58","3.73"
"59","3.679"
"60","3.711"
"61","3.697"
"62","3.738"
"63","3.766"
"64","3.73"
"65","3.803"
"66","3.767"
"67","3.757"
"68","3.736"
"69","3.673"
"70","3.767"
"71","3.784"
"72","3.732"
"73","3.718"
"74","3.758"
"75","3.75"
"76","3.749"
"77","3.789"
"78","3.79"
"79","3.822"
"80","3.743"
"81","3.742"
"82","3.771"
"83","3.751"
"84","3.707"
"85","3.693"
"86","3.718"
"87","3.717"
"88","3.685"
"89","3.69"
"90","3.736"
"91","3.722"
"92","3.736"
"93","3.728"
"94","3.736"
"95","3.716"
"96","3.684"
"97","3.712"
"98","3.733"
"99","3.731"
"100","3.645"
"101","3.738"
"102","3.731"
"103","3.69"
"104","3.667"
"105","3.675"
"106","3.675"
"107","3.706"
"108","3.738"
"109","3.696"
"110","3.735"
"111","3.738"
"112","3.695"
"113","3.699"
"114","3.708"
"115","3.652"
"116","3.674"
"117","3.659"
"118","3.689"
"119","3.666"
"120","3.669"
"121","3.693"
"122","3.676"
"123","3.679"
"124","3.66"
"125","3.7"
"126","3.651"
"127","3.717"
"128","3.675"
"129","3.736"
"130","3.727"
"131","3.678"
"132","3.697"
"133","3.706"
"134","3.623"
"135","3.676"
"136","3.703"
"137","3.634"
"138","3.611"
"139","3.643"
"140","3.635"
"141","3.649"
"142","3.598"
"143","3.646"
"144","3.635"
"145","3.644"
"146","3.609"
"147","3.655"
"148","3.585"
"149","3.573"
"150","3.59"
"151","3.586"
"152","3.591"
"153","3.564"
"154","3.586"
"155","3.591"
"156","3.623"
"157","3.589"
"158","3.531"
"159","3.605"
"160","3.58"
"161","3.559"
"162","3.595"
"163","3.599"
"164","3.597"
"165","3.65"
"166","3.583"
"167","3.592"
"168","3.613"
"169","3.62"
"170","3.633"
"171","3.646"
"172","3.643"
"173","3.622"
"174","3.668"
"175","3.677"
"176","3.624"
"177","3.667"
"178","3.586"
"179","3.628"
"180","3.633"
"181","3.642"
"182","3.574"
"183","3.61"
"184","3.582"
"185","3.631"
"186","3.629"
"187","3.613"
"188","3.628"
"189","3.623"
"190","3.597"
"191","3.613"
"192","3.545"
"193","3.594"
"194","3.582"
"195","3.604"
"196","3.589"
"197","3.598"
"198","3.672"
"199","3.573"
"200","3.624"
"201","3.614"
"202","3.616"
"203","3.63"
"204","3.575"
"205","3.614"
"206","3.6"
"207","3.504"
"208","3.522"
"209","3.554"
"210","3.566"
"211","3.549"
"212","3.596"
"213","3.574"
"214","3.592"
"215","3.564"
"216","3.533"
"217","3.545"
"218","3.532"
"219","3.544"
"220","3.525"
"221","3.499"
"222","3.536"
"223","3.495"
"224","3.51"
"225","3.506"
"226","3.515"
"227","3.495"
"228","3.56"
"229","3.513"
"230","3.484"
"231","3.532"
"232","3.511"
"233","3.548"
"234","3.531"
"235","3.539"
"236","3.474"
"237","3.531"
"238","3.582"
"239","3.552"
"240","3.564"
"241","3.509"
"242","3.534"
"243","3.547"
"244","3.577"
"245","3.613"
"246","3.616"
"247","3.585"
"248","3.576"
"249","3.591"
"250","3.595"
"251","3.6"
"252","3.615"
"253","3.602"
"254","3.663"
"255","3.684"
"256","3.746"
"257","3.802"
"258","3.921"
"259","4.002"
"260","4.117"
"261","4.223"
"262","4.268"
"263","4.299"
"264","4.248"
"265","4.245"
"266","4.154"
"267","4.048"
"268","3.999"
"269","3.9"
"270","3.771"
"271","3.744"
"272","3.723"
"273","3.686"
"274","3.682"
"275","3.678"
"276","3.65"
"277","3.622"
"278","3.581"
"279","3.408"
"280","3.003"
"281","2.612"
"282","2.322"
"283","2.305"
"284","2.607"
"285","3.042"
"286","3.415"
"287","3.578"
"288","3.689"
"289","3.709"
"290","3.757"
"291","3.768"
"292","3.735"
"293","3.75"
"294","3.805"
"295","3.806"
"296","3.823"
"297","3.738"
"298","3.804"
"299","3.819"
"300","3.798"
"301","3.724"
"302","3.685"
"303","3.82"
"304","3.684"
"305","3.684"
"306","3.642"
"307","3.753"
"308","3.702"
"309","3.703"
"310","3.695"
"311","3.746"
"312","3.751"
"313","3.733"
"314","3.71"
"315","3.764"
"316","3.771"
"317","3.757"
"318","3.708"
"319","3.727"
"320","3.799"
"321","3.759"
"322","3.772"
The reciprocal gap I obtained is 0.45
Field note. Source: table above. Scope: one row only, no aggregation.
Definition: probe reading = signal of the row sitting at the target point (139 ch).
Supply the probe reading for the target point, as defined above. 3.643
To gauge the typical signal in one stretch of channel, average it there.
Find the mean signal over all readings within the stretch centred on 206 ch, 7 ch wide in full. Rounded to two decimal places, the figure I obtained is 3.57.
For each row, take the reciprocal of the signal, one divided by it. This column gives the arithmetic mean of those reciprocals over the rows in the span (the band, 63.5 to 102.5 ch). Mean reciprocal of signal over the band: 0.268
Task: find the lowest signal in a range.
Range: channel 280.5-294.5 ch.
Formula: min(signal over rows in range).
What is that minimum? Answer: 2.305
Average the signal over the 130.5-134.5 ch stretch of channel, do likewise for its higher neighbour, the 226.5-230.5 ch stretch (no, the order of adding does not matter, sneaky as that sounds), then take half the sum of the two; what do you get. 3.59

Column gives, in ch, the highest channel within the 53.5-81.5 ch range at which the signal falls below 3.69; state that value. 69 ch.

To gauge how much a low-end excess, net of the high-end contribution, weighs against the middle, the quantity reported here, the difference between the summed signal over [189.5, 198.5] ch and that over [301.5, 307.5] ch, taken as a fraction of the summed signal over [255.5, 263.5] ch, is 0.3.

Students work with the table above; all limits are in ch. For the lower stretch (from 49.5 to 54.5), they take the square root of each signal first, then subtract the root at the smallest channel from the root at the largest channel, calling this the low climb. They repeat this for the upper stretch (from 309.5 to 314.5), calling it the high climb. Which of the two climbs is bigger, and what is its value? 0.019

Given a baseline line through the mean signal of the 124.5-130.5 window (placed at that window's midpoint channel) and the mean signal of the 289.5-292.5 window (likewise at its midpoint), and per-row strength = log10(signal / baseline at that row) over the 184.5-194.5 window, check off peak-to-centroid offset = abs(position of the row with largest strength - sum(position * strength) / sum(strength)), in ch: 5.0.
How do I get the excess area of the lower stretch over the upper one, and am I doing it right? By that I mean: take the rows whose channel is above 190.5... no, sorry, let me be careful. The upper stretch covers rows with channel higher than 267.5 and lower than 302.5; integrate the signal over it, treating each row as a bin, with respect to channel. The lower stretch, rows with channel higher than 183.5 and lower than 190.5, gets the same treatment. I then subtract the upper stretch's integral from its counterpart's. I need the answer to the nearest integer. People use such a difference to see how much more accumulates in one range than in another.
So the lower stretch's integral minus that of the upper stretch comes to -98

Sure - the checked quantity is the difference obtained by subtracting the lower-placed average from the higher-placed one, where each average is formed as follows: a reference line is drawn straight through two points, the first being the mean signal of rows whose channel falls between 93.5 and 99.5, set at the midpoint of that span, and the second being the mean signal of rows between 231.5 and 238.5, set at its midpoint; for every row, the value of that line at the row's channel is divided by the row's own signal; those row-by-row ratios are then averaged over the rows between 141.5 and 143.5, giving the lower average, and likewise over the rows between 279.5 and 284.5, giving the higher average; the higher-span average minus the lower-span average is 0.35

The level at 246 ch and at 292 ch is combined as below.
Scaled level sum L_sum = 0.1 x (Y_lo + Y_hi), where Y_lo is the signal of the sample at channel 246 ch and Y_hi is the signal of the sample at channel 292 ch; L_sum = 0.735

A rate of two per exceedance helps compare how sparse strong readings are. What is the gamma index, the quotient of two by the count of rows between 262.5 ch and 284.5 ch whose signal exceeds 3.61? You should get 0.13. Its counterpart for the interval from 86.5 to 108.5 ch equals 0.09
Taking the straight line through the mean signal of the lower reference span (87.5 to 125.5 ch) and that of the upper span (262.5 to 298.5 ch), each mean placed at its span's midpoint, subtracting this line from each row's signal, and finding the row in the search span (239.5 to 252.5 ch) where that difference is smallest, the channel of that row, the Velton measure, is 241 ch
